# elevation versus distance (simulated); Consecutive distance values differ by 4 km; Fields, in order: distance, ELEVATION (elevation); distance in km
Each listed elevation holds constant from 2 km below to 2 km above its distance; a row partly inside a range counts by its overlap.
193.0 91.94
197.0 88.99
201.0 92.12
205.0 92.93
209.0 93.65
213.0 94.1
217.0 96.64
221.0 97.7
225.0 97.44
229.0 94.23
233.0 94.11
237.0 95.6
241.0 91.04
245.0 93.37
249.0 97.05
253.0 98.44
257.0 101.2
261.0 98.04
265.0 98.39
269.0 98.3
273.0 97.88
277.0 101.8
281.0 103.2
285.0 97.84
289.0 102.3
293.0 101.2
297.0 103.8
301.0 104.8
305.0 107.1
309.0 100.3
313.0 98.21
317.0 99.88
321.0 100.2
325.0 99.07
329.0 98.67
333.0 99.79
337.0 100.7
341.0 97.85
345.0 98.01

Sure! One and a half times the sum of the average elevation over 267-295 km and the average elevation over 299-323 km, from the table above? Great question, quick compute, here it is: 303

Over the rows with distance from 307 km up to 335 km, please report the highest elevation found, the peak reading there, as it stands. 100.3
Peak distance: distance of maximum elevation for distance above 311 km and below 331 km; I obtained 321.0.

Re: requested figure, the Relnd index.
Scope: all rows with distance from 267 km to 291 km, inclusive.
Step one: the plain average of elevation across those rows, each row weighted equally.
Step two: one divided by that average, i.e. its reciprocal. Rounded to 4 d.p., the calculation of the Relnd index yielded 0.0100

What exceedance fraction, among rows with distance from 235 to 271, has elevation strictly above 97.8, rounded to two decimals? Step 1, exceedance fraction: 0.56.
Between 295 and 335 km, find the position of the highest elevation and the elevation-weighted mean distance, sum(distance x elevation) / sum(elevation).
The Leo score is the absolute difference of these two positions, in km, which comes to 9.8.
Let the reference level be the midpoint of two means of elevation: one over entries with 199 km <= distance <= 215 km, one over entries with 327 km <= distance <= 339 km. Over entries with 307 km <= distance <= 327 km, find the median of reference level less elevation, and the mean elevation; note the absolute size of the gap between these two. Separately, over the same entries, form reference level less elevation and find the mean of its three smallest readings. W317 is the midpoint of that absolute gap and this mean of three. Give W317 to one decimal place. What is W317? 49.6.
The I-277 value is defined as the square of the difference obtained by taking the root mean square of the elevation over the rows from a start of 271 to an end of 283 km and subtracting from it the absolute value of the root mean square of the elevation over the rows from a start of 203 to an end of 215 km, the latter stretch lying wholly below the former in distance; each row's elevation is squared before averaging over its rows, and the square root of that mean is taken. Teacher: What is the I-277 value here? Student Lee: 55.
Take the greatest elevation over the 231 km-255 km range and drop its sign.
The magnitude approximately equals 98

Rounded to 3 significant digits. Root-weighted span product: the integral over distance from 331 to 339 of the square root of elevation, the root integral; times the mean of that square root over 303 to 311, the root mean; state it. 816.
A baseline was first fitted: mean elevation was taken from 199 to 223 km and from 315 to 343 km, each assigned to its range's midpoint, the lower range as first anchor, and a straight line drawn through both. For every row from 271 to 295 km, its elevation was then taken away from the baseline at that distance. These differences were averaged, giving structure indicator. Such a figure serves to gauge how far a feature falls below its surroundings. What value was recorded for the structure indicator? -3.2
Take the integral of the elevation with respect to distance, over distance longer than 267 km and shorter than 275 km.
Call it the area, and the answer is 785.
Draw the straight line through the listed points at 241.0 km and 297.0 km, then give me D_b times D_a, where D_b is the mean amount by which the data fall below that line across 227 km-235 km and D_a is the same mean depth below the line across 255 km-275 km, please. 12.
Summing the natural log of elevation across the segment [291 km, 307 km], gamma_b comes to 19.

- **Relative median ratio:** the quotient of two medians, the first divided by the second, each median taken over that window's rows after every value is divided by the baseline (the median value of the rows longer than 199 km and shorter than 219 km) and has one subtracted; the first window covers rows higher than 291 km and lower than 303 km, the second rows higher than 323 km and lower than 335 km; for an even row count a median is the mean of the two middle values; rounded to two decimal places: 1.87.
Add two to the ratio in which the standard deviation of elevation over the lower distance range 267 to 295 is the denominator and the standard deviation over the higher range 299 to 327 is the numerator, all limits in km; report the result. 3.44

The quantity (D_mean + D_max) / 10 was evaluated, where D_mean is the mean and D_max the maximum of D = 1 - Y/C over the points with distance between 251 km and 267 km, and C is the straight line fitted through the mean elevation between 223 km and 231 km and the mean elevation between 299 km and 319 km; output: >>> 0.000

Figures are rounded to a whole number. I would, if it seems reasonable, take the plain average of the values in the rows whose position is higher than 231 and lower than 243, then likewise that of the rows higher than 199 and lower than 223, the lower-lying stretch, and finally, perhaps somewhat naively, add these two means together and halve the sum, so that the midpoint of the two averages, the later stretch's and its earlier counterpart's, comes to 94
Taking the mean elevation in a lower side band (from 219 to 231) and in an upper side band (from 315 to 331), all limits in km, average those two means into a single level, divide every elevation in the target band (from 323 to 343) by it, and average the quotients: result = 1.013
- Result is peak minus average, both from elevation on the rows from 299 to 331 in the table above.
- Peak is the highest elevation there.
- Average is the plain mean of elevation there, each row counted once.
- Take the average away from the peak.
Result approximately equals 6.1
